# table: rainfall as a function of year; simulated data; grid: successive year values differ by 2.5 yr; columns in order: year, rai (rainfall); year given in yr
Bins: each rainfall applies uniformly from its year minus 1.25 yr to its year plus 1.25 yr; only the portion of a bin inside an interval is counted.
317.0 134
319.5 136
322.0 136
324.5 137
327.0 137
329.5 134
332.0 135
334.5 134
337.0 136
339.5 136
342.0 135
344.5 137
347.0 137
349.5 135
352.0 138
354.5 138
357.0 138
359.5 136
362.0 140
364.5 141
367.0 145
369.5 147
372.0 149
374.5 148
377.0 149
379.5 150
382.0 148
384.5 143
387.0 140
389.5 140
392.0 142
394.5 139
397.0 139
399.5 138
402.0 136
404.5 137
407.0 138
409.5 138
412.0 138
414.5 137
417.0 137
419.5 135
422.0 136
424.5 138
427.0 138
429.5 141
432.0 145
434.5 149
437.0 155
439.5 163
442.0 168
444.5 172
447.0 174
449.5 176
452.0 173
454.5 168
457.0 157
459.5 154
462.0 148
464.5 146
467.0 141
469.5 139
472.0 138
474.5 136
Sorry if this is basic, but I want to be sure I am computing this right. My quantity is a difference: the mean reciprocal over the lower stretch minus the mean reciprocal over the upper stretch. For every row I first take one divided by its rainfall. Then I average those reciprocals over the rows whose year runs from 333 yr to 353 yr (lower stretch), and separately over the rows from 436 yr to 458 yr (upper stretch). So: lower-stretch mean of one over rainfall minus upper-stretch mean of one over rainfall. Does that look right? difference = 0.0014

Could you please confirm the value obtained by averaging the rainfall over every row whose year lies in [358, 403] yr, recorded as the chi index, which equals 143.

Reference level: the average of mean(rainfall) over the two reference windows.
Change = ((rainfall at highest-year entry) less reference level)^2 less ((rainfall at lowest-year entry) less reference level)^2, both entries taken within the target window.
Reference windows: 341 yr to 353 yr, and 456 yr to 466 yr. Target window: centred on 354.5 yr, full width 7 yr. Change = 0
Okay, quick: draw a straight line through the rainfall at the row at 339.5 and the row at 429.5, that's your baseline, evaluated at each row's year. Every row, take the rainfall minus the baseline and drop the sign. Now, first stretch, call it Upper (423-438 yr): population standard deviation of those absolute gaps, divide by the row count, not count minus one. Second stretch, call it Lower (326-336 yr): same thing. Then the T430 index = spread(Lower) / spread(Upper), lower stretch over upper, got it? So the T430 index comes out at 0.10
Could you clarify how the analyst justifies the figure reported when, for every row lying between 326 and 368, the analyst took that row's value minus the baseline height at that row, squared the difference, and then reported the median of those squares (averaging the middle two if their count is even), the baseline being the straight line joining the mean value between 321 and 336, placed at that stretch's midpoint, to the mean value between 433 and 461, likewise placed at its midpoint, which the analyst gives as 9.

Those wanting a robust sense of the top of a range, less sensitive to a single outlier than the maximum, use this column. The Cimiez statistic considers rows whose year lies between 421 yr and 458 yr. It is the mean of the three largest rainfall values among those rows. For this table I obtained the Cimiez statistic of 174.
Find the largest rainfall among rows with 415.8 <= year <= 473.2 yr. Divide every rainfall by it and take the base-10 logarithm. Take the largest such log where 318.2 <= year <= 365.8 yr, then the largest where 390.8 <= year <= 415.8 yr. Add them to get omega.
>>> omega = -0.190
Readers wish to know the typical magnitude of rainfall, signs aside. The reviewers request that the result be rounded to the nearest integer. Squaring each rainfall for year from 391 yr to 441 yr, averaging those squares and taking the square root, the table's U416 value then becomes 141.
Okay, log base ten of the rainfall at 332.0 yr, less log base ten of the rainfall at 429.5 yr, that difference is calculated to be -0.02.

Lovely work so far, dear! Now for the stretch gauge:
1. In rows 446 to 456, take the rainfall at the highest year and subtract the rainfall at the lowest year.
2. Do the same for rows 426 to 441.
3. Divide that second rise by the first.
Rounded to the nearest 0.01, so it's -4.17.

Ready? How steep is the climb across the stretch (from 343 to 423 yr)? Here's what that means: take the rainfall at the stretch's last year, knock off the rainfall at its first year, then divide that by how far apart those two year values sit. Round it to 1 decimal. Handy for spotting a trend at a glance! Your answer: 0.0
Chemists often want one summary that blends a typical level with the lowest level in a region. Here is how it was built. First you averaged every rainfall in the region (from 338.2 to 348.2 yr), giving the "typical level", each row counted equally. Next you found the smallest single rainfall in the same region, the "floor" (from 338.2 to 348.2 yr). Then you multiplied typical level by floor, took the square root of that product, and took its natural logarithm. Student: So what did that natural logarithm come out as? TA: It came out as 4.91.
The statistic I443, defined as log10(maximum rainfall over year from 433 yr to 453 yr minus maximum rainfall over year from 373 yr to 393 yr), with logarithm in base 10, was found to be 1.4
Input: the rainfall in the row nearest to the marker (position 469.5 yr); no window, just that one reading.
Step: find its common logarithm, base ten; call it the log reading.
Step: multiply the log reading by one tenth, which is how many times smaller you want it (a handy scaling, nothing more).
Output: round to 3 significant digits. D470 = 0.214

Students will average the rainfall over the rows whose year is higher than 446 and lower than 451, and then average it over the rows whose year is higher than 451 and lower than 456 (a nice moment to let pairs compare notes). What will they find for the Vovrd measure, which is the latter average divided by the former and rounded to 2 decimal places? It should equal 0.97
